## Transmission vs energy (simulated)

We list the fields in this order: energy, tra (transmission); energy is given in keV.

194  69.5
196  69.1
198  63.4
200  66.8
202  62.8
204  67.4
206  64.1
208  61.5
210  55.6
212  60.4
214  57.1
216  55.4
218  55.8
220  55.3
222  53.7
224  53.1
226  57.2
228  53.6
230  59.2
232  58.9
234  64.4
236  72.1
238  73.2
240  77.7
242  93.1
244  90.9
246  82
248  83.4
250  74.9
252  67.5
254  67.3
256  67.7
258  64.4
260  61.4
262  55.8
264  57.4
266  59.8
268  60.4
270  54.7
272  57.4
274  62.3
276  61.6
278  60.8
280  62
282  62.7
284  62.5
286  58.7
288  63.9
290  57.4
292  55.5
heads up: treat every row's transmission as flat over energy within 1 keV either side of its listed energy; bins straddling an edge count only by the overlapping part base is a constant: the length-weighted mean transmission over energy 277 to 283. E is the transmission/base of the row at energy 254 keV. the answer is 1.09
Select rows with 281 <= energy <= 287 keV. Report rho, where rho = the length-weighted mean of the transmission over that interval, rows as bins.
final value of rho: 61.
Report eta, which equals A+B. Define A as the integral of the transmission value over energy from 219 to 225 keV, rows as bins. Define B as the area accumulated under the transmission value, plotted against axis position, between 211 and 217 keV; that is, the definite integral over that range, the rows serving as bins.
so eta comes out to 670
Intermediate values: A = 324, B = 346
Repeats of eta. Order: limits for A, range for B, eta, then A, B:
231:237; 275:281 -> 760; 391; 369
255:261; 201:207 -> 776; 387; 389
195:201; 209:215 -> 745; 399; 346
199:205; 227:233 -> 737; 394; 343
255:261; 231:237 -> 778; 387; 391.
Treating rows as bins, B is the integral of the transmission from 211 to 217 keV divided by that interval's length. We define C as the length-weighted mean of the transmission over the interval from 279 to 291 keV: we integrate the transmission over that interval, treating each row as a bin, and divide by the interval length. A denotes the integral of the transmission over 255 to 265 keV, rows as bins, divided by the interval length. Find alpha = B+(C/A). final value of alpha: 58.6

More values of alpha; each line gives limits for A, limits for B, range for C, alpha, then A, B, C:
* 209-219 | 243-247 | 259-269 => 87.5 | 57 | 86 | 59.0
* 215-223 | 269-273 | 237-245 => 57.6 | 55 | 56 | 83.7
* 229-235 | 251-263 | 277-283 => 65.0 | 61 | 64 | 61.8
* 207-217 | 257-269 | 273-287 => 60.9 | 58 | 60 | 61.5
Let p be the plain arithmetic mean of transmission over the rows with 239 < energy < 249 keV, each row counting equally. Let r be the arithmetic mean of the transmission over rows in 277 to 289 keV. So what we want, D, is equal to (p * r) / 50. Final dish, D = 106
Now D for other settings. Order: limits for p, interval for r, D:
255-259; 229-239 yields 87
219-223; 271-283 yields 67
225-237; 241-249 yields 106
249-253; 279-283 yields 89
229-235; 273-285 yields 75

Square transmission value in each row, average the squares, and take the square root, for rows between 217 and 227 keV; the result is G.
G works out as 55.0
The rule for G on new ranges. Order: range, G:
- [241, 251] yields 85.1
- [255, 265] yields 61.5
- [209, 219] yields 56.9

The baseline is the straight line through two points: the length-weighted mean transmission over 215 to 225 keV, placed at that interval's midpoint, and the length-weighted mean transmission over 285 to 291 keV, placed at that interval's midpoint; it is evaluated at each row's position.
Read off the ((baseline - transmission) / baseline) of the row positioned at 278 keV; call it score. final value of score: -0.03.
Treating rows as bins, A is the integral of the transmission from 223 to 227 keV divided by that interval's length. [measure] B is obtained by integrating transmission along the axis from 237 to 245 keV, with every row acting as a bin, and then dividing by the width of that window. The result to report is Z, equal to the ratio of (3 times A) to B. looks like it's 2.0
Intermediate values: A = 55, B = 84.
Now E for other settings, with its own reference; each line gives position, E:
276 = 1.00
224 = 0.86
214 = 0.92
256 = 1.09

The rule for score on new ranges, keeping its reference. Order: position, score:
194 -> -0.32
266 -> -0.03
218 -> -0.02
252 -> -0.18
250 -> -0.31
